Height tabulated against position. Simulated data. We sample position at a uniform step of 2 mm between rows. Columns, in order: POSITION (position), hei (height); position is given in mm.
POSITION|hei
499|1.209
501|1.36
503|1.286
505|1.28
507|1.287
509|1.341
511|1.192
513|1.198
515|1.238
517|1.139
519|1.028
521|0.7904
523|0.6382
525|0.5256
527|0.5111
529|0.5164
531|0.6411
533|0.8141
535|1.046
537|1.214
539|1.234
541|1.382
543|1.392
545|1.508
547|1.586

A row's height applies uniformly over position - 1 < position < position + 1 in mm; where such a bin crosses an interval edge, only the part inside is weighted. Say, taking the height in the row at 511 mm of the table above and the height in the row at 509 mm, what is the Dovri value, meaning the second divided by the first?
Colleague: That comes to 1.1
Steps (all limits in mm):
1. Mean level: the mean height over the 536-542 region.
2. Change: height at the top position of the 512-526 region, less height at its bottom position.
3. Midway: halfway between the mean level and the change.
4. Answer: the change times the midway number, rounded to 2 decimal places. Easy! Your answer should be -0.20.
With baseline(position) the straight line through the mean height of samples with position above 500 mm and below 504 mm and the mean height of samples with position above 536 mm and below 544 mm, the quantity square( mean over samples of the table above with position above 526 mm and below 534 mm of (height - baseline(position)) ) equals 0.48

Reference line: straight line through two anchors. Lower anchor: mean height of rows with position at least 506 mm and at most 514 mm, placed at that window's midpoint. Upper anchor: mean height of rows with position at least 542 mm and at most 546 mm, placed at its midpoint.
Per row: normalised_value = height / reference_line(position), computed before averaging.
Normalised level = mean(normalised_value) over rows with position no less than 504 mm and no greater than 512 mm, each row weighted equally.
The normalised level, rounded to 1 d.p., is 1.0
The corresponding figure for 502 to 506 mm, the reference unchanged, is 1.1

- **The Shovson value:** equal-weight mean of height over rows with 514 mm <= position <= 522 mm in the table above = 1.05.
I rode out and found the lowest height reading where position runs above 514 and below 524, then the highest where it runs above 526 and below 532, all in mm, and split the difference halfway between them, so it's 0.64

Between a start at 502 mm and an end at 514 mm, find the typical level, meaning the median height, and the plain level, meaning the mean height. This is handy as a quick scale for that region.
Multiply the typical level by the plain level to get 1.6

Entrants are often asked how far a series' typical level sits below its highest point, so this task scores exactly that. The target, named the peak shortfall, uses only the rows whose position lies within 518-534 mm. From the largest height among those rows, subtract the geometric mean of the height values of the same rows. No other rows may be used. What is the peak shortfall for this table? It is 0.36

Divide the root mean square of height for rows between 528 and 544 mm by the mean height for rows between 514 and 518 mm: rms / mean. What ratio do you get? 0.91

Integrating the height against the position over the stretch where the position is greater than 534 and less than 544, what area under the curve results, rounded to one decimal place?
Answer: 12.5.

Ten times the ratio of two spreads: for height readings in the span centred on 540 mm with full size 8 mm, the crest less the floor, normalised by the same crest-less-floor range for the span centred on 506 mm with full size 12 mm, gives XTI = 11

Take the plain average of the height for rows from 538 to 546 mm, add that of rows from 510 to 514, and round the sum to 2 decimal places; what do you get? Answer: 2.57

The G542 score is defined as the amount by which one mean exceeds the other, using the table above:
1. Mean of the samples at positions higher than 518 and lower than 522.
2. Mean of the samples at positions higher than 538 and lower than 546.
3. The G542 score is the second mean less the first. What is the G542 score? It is 0.47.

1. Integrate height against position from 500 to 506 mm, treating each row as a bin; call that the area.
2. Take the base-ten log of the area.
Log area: 0.9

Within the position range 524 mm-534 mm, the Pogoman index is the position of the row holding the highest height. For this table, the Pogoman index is 533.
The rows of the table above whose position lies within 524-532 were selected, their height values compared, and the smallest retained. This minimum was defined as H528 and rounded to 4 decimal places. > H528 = 0.5111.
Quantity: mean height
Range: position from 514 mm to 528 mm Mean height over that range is 0.84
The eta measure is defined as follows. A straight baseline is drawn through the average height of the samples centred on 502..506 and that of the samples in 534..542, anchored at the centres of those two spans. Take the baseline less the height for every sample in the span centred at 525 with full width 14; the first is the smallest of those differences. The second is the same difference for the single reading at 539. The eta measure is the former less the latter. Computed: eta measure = 0.24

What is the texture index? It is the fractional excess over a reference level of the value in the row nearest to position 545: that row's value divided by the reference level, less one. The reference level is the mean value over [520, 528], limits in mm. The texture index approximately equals 1.4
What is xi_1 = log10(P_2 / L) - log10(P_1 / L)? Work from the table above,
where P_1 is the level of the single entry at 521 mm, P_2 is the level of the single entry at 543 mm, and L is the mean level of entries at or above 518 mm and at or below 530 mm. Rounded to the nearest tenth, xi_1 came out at 0.2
